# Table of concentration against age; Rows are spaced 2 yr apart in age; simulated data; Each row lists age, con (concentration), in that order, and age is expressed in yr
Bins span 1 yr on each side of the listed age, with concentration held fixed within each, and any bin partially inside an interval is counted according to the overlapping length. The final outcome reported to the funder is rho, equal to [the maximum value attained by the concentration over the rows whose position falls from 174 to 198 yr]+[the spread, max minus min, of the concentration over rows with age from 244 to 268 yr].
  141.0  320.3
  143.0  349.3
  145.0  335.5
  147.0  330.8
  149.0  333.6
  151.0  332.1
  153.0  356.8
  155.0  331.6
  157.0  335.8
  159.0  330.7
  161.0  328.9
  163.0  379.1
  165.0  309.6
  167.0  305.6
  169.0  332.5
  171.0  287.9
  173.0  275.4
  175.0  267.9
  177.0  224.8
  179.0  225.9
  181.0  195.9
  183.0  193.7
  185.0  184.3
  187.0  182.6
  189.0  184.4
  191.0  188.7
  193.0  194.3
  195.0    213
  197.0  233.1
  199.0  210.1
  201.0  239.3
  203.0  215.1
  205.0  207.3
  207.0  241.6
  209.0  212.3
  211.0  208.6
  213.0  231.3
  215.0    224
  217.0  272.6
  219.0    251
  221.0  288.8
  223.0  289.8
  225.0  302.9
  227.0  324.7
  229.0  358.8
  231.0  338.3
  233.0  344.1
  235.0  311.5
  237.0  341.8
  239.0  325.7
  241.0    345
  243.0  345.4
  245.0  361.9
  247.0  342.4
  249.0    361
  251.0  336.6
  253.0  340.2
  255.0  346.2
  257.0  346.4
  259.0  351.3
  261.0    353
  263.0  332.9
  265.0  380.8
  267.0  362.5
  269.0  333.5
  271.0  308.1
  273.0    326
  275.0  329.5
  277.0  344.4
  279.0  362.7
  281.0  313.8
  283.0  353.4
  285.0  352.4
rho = 316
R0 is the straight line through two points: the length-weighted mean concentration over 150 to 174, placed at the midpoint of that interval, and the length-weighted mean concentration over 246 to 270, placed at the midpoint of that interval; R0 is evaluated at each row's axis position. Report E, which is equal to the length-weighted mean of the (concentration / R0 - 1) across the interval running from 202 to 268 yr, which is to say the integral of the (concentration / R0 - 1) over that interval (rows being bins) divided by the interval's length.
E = -0.10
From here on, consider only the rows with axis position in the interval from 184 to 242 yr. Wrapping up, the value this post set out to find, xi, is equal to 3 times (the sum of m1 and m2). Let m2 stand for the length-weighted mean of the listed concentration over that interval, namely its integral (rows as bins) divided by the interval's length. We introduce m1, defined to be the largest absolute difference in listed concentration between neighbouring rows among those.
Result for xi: 918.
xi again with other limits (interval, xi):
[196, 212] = 766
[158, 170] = 1202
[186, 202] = 705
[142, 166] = 1222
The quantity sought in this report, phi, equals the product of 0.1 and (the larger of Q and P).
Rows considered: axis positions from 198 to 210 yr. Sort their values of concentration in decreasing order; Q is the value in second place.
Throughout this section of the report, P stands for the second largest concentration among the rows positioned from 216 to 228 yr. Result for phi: 30.3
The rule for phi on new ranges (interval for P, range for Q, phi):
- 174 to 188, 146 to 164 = 35.7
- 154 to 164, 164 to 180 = 33.6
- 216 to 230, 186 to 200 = 32.5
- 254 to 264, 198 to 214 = 35.1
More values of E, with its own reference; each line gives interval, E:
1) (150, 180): -0.05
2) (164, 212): -0.30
